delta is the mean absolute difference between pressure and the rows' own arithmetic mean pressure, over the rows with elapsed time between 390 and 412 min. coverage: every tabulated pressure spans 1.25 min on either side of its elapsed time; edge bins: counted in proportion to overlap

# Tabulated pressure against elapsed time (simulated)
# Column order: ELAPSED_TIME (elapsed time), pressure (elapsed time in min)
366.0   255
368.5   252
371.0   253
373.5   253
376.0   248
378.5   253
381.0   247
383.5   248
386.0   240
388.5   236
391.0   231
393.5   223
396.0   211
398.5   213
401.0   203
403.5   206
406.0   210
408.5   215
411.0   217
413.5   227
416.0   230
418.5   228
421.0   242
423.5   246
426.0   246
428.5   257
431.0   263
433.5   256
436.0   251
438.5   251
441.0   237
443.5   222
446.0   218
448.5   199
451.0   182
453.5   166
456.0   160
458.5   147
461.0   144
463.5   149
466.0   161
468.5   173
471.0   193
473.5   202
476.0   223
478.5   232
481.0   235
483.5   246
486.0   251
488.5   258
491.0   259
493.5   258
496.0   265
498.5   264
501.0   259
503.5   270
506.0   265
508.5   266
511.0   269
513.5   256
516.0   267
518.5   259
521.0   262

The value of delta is 6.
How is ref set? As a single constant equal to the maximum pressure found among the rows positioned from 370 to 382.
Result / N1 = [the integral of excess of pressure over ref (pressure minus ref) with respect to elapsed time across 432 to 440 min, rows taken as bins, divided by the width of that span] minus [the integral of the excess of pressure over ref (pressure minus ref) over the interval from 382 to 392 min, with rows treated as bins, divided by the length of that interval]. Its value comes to 13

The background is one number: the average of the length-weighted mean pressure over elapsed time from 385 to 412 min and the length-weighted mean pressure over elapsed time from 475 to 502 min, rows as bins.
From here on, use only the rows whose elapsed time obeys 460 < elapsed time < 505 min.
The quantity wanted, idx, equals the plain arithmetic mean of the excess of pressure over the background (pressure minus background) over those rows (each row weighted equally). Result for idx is -10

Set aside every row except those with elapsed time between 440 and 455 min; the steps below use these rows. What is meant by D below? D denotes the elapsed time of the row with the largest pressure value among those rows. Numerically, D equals 441.0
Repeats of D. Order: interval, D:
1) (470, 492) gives 491.0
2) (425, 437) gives 431.0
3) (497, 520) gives 503.5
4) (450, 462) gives 451.0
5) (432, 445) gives 433.5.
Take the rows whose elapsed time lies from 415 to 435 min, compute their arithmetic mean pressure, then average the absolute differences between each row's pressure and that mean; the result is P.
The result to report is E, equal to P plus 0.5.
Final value 10.0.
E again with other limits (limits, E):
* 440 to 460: 28.1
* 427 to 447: 14.5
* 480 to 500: 8.4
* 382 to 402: 13.6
